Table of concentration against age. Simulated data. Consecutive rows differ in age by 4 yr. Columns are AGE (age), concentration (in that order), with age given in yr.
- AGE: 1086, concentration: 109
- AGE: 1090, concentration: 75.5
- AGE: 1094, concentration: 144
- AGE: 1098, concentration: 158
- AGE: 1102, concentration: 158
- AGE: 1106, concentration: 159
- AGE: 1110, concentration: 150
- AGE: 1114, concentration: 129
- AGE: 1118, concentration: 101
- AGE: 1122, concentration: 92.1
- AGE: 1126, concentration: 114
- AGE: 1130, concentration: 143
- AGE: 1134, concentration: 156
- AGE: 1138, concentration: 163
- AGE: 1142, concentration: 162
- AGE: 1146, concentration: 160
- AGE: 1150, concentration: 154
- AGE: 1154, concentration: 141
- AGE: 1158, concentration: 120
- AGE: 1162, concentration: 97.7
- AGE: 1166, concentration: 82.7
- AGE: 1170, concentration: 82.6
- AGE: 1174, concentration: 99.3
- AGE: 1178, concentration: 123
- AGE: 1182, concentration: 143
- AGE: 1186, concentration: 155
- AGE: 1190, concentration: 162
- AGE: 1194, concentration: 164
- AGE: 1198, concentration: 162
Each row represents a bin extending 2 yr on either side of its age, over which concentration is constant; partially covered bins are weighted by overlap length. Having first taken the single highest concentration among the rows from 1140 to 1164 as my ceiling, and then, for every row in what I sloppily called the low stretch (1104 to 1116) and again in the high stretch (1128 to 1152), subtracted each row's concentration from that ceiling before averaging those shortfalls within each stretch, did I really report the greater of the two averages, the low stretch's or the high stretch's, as 16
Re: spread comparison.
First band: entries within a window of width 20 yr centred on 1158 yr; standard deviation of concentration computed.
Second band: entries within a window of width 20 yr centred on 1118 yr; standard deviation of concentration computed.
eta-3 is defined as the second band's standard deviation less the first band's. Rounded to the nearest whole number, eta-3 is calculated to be -6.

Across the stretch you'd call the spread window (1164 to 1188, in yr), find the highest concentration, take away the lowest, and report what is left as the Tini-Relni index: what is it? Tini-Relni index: 72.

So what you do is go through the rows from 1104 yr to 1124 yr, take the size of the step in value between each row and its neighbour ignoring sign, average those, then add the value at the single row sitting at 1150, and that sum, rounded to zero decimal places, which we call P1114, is 171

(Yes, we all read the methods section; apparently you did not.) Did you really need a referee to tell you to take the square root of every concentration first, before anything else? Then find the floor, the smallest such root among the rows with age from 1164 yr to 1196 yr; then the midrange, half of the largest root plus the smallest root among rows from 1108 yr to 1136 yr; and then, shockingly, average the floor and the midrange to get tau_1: 10.1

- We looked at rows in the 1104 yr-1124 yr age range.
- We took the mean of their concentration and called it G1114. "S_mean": 126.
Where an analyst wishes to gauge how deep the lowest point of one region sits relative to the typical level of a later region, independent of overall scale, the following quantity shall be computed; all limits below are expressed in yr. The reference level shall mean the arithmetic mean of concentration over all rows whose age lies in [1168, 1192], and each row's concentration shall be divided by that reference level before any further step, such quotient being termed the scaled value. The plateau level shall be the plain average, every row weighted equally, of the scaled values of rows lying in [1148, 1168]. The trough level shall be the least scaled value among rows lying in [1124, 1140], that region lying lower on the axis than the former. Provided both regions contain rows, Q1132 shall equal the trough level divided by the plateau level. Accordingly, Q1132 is 1.0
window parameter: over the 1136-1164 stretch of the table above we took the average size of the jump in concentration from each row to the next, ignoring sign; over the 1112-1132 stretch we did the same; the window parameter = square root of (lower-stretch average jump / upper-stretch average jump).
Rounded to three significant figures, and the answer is 1.42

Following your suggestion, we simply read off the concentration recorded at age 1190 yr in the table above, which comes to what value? 162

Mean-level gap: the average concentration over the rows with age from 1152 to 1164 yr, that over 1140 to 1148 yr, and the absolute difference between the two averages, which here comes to 41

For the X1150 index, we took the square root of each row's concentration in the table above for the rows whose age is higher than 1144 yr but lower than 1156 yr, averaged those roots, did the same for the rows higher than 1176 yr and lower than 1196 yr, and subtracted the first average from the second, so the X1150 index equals -0.1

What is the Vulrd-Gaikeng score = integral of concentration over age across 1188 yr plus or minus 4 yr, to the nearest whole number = 1268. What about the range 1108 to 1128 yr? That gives 2344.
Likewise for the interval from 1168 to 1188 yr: 2412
